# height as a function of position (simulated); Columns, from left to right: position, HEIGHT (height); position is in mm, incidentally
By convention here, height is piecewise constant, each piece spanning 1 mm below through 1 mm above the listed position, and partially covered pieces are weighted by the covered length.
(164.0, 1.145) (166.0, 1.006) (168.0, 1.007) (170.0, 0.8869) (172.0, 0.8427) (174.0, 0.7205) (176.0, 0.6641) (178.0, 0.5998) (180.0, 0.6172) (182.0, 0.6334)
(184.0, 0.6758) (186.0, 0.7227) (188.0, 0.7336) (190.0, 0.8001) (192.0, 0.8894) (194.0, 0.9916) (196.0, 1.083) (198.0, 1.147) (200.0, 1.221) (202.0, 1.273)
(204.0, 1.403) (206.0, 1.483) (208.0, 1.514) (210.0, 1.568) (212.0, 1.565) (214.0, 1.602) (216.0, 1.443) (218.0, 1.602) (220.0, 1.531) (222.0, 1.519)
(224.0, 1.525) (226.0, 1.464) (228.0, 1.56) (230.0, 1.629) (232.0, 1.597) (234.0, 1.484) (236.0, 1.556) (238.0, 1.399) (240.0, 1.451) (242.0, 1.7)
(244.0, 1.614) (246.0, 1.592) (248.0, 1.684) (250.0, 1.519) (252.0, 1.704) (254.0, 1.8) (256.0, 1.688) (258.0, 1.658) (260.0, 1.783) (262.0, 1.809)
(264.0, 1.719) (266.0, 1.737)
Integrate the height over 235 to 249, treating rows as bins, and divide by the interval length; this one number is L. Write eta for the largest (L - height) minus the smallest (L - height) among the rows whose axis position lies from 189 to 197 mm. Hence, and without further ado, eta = 0.28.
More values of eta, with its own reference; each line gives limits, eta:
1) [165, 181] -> 0.41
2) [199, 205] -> 0.18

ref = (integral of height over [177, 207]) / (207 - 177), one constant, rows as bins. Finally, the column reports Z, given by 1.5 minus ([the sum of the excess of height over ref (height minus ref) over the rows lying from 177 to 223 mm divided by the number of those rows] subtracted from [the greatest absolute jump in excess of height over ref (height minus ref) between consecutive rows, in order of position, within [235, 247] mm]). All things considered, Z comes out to 1.5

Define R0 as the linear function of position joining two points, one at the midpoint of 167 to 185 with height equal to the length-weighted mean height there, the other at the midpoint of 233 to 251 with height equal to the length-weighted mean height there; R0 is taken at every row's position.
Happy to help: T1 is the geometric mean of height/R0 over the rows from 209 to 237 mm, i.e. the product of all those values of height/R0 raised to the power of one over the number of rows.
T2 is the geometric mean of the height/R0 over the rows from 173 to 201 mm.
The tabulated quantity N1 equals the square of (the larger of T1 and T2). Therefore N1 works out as 1.4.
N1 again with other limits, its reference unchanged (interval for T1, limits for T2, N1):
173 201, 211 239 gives 1.3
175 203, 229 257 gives 1.0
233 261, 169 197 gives 1.0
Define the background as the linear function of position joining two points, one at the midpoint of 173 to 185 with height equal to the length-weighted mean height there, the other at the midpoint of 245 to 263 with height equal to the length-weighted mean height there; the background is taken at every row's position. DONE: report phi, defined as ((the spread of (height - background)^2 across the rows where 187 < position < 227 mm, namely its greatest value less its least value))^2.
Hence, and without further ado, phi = 0.06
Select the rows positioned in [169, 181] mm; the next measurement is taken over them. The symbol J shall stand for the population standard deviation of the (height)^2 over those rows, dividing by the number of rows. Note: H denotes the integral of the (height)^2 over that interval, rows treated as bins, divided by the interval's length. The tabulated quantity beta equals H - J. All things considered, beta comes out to 0.4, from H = 0.53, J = 0.16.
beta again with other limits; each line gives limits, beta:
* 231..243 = 2.0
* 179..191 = 0.4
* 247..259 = 2.5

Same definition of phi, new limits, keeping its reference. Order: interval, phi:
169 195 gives 0.02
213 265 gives 0.05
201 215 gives 0.02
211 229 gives 0.04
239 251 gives 0.00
